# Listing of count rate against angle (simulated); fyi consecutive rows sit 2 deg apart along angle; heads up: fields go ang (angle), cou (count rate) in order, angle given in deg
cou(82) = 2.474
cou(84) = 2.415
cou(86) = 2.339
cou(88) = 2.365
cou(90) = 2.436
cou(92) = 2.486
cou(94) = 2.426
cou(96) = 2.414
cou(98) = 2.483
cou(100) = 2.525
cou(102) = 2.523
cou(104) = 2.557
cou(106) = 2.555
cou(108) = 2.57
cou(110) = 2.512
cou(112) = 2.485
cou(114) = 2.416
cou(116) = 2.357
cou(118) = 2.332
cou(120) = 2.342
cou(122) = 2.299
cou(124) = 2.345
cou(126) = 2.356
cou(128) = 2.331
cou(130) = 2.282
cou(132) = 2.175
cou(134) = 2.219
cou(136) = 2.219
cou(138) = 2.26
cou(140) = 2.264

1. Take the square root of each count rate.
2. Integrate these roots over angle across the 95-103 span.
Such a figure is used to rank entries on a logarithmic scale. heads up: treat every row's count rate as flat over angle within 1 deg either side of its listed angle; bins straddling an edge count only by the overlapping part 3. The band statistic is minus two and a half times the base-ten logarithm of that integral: -2.8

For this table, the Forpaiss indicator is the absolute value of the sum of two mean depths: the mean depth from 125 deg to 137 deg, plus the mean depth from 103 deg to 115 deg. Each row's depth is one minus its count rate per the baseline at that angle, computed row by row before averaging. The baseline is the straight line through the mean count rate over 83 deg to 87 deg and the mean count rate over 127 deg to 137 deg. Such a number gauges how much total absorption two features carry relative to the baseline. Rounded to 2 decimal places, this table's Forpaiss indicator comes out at 0.10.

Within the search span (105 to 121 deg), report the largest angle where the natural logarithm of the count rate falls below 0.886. 120 deg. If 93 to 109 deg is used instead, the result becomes 96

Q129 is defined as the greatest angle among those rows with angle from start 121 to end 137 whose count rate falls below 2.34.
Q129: 136 deg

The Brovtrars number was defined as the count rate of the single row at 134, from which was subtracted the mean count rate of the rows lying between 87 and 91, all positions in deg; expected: -0.18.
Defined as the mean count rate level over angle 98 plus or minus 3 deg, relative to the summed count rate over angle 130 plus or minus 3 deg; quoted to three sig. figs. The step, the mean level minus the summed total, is -4.31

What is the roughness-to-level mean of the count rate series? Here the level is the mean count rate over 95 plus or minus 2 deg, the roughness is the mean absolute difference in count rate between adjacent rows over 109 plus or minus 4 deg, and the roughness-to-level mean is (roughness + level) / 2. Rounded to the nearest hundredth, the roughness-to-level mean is 1.23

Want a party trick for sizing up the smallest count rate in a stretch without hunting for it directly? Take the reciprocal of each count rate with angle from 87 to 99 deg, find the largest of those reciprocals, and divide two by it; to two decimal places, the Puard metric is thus 4.73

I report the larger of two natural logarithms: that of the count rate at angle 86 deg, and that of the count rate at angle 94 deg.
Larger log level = 0.886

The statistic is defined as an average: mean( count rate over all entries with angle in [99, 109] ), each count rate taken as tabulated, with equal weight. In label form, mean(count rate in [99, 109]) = 2.55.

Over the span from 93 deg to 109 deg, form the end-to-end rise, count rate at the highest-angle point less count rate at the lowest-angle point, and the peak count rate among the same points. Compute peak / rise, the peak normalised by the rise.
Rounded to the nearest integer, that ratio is 18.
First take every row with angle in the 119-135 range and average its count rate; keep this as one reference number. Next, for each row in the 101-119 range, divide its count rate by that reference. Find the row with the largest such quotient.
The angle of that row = 108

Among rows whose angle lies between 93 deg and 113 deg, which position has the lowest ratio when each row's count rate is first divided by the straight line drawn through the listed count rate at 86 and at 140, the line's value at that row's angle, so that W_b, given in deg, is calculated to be 96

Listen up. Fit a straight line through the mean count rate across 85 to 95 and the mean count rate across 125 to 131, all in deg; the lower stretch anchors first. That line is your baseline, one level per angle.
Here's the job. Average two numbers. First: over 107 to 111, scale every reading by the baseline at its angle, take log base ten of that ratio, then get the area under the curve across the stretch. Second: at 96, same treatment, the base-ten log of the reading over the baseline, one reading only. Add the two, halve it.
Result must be 0.063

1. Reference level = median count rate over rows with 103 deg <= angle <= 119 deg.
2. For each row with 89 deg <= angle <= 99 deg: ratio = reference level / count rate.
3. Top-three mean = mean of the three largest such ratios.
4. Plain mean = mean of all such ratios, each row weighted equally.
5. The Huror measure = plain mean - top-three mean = -0.0098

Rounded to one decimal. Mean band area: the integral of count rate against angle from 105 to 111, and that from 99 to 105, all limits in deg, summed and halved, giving 15.2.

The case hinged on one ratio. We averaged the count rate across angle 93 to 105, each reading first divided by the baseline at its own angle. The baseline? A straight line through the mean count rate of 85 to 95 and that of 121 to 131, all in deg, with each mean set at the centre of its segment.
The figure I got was 1.04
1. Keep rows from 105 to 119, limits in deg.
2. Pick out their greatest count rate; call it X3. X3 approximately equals 2.57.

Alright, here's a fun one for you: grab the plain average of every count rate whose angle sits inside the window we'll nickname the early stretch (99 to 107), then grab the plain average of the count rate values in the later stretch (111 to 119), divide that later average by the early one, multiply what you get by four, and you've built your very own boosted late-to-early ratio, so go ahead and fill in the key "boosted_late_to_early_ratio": 3.78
